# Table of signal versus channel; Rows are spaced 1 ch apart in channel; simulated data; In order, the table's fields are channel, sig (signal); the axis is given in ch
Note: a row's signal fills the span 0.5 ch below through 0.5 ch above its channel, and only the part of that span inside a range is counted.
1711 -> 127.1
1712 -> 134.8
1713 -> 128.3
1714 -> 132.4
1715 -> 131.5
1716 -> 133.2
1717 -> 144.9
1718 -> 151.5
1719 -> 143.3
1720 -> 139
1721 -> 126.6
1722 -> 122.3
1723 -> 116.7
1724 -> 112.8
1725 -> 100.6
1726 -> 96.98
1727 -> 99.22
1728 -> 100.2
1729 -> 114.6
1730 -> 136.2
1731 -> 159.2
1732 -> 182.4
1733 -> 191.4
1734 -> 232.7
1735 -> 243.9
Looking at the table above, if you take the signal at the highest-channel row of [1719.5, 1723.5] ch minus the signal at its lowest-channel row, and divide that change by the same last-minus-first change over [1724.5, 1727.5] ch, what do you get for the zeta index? 16.2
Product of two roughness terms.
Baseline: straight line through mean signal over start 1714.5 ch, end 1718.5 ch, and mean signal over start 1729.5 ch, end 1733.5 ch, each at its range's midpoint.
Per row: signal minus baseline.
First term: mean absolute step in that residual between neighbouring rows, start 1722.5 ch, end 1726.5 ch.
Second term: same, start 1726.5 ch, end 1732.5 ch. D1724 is 127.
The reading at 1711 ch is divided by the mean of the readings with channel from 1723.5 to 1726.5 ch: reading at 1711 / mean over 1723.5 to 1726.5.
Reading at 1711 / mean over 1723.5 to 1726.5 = 1.23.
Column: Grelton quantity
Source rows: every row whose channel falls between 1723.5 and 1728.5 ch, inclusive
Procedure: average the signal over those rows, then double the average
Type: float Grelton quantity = 204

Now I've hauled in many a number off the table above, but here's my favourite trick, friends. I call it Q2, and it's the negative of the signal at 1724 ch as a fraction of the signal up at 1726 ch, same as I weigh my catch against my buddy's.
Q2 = -1.16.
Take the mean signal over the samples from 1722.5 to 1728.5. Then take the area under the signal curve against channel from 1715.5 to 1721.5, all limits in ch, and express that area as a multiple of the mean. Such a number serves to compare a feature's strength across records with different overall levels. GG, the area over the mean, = 8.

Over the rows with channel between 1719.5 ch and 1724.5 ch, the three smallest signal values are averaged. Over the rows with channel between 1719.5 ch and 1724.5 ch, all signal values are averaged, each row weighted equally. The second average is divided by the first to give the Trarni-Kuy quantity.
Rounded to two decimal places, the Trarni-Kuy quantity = 1.05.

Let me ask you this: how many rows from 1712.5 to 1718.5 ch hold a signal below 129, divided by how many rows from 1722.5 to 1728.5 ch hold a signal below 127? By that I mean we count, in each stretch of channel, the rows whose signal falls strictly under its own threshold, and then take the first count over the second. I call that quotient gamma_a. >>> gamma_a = 0.17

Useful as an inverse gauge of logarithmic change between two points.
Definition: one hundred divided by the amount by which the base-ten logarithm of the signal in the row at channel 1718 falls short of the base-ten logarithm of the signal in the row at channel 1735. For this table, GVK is 484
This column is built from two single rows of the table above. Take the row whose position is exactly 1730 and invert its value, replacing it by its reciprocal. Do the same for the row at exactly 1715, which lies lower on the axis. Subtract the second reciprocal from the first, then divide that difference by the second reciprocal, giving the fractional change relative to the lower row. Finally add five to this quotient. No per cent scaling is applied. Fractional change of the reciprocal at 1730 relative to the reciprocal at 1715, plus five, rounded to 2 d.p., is 4.97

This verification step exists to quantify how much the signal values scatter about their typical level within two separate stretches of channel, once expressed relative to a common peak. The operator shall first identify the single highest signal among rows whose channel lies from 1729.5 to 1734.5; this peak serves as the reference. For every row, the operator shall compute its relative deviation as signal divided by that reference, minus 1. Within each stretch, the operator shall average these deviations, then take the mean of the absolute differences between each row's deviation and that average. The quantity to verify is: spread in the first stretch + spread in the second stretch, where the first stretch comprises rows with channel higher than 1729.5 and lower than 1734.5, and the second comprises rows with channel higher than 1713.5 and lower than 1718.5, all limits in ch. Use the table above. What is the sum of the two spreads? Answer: 0.145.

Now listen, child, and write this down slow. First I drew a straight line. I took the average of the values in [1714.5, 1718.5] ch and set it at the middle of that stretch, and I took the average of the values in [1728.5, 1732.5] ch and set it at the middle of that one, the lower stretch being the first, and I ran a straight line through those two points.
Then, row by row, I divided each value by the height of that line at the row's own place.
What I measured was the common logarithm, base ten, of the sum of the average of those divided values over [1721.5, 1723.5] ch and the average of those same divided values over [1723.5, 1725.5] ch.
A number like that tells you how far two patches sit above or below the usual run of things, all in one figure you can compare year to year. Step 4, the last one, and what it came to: 0.196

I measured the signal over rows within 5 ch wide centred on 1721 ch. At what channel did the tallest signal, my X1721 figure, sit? 1719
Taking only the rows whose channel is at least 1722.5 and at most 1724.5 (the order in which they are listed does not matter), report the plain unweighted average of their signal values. 115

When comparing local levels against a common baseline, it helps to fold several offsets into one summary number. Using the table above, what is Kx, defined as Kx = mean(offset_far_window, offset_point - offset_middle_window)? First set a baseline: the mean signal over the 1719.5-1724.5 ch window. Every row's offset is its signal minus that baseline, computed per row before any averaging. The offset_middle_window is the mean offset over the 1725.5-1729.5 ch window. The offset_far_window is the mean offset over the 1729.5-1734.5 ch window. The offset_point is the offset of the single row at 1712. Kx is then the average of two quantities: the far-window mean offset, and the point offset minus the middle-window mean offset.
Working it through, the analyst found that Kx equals 44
